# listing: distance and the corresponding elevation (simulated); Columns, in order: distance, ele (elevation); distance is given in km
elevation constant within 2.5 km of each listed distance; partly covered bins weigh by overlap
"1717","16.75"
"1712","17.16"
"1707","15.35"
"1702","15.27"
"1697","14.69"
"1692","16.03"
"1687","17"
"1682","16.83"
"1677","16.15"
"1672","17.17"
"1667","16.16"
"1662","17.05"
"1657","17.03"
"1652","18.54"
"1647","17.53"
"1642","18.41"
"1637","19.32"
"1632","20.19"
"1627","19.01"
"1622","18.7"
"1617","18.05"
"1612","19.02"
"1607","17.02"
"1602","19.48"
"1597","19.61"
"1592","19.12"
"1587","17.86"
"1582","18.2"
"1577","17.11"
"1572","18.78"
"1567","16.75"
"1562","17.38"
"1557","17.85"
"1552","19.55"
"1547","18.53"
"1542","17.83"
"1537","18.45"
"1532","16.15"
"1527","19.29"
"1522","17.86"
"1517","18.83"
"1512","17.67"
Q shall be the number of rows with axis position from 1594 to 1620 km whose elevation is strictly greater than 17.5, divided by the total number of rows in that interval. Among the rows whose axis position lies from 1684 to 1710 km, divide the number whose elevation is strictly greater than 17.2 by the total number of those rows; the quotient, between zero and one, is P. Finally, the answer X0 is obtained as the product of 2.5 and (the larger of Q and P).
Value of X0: 2.0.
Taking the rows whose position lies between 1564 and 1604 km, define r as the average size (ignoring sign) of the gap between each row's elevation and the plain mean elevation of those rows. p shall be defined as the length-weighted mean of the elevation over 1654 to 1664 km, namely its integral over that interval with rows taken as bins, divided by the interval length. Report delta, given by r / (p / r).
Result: 0.046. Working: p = 17.1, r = 0.88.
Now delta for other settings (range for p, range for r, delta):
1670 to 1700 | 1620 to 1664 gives 0.041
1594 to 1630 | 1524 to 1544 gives 0.047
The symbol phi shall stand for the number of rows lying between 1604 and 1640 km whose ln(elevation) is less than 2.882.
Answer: 1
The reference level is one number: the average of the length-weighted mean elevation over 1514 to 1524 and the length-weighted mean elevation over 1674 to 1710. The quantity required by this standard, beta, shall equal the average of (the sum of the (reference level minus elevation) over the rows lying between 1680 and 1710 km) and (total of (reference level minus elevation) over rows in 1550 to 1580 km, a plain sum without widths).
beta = 1.5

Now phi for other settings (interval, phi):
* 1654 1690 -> 7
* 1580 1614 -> 1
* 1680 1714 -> 7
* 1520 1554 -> 2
